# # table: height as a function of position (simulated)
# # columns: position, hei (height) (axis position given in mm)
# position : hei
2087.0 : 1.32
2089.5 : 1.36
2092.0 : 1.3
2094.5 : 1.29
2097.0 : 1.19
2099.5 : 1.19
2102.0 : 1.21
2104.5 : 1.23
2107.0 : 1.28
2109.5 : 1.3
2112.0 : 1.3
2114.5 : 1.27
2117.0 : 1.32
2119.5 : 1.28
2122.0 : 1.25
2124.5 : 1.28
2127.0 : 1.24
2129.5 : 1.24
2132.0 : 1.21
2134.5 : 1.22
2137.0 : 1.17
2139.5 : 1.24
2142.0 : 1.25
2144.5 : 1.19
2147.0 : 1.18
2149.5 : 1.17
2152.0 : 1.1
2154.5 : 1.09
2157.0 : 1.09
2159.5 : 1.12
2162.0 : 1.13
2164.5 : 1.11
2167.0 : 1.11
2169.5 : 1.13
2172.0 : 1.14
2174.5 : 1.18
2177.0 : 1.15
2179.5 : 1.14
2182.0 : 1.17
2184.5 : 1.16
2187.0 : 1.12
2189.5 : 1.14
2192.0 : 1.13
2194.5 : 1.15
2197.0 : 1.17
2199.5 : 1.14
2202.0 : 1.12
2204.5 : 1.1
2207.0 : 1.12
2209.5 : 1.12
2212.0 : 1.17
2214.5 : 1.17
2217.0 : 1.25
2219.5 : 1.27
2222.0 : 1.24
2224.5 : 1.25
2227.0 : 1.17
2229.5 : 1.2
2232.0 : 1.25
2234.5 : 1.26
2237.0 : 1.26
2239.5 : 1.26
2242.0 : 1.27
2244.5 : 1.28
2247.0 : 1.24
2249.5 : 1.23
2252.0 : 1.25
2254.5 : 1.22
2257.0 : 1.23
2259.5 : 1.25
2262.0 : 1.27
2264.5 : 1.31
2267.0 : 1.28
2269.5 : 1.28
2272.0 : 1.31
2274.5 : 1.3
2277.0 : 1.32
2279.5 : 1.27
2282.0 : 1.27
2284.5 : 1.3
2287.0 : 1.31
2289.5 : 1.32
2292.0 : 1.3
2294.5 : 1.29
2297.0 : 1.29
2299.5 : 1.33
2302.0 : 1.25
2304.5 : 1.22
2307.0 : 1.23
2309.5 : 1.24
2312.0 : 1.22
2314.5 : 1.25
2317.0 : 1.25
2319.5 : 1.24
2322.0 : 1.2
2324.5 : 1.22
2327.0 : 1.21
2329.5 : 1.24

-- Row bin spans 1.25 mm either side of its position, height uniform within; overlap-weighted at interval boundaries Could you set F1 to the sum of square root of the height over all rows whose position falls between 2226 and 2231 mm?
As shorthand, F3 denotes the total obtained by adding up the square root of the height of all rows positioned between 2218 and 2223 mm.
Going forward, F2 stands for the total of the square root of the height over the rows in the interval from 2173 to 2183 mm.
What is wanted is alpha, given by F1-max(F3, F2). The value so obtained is -2.1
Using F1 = 2.2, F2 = 4.3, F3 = 2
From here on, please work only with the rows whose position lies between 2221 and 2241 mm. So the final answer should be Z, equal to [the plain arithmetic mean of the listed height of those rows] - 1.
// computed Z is 0.24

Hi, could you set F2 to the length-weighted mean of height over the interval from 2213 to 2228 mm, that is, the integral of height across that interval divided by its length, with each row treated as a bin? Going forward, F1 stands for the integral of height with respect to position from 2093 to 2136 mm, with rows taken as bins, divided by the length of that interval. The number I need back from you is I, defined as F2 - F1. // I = -0.028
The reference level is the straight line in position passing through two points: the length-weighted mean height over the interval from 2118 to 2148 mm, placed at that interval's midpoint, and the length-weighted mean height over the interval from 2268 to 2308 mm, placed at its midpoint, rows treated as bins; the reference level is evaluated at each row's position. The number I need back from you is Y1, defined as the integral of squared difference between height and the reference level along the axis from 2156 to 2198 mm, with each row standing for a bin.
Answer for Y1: 0.51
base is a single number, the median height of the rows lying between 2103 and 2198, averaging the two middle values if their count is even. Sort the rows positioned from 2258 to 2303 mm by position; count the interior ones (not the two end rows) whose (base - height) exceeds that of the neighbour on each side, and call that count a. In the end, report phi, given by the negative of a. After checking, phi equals -1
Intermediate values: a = 1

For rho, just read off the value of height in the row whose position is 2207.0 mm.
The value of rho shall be 1.12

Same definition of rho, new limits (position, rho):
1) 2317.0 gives 1.25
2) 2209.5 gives 1.12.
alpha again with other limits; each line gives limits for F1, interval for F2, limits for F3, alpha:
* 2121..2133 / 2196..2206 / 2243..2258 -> -1.1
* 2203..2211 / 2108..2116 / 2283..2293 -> -1.4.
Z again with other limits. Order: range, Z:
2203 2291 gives 0.25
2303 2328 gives 0.23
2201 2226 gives 0.18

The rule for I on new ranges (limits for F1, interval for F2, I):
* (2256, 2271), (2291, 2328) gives -0.022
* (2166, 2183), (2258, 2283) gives 0.140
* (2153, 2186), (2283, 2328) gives 0.128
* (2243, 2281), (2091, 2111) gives -0.021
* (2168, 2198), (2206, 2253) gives 0.077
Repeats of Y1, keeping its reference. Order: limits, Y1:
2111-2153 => 0.14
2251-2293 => 0.03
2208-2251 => 0.14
